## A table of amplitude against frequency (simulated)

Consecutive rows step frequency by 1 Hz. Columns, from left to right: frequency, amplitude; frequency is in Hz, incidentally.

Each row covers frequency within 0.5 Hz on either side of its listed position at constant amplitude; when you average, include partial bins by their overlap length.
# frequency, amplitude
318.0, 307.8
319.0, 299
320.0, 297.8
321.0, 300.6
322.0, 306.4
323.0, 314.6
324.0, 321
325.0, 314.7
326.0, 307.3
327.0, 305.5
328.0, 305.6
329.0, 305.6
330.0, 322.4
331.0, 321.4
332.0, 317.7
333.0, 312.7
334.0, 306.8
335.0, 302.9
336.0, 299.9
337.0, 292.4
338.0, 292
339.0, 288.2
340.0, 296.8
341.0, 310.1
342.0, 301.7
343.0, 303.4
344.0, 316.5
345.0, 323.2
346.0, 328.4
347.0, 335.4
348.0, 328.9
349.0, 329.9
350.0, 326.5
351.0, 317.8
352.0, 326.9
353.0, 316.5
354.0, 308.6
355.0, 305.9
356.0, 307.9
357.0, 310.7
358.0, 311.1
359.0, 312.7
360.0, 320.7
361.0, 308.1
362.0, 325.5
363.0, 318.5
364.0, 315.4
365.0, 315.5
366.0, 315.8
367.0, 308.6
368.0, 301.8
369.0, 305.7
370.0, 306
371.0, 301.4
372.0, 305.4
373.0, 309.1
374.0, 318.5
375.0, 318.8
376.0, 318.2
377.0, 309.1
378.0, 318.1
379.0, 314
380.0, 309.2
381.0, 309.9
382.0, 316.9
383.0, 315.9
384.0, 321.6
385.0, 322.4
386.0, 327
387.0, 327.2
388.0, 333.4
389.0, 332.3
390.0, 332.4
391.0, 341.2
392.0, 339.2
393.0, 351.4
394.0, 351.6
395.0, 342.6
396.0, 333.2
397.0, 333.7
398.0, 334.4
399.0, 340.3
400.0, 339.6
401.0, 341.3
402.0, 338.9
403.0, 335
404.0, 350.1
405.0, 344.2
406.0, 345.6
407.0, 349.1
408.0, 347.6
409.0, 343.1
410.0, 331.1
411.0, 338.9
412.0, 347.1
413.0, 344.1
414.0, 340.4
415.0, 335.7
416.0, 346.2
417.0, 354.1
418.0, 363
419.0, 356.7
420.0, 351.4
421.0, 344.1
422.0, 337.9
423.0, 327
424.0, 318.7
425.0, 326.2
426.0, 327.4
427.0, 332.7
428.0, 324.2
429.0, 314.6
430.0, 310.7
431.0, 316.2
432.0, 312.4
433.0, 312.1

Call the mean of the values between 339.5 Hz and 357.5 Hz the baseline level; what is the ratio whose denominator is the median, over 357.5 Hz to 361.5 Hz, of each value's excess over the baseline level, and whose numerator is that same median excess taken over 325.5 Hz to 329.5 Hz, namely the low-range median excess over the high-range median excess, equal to 2.4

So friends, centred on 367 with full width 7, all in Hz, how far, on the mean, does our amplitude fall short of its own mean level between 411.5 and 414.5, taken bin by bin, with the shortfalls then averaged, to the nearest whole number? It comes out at 34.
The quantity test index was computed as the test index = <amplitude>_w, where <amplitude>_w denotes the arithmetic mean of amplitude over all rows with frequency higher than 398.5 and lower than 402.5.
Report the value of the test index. 340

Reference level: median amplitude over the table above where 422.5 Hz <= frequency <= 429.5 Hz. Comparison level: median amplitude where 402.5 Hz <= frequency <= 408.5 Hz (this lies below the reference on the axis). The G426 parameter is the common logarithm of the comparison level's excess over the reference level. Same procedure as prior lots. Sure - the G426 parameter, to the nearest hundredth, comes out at 1.31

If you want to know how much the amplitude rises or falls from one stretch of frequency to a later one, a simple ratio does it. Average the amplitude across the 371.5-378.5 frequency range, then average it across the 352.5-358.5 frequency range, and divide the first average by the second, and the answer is 1.01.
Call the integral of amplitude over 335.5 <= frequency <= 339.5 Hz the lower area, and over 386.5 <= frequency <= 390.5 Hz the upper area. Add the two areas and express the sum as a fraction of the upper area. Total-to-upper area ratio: 1.9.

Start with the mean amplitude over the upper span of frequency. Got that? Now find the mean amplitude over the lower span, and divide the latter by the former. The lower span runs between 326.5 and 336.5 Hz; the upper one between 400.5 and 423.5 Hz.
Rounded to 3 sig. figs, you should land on 0.901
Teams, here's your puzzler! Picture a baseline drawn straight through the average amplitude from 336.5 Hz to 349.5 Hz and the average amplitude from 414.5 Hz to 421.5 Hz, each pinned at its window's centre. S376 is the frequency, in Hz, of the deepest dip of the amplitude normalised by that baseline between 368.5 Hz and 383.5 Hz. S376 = 371.0 Hz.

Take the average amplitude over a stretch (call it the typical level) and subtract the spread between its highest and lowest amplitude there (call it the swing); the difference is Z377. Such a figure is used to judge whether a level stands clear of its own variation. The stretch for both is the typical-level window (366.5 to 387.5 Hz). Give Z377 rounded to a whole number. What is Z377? 288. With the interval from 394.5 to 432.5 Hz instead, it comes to 285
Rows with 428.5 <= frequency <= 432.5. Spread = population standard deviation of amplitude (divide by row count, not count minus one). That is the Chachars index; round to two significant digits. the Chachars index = 2.1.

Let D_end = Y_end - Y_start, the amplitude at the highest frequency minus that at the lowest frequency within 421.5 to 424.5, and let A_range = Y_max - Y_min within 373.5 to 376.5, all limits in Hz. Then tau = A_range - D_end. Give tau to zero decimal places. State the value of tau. 20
